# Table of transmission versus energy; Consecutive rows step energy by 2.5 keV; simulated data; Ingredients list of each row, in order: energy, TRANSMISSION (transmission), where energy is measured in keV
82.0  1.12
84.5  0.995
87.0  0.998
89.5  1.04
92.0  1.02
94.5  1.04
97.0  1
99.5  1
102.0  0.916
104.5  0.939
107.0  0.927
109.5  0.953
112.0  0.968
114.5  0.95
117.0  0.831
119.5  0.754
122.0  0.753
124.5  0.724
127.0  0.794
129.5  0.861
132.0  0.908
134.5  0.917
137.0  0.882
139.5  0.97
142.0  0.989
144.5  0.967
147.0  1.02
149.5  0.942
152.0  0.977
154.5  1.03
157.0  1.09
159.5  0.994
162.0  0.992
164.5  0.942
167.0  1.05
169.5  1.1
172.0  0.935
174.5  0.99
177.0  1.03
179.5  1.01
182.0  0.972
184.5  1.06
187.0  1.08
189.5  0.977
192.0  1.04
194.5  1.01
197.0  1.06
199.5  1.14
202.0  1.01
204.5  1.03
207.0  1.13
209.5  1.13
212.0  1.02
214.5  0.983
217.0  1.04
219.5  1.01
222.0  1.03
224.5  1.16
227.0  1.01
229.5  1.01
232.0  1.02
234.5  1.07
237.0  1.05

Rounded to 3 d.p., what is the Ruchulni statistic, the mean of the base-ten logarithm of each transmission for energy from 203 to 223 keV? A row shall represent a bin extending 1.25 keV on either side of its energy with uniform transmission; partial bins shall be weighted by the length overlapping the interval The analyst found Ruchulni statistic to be 0.019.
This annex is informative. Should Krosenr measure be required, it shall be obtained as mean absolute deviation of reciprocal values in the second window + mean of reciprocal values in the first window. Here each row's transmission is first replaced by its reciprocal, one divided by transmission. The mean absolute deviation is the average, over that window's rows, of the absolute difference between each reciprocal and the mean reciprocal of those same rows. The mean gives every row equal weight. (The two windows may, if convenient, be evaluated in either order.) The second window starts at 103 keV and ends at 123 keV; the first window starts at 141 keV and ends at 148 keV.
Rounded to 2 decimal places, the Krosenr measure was 1.12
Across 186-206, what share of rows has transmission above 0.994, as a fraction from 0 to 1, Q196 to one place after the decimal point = 0.9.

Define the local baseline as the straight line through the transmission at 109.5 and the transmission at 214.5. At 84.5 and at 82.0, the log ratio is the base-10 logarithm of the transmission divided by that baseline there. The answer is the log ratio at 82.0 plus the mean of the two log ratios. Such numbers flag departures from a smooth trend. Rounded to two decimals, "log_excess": 0.12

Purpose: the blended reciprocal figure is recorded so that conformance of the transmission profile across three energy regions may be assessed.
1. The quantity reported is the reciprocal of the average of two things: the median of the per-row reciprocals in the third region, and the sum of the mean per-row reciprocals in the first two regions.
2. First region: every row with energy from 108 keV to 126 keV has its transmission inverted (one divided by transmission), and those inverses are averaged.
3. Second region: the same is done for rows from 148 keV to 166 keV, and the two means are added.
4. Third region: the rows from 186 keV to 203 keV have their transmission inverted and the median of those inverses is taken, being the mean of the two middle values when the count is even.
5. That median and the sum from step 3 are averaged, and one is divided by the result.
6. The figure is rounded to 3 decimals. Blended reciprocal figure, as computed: 0.632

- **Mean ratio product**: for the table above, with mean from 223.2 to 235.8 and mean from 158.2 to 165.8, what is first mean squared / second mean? 1.14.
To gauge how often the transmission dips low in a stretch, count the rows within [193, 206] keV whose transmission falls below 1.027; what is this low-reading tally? 2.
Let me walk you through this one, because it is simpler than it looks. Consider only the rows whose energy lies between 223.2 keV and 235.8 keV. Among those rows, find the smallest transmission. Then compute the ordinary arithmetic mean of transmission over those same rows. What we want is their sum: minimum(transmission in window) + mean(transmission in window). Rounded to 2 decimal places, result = 2.06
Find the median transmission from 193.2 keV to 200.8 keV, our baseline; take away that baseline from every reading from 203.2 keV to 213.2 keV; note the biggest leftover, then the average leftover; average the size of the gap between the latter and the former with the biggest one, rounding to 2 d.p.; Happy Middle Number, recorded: 0.06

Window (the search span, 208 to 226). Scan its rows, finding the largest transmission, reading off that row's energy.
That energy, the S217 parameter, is 224.5 keV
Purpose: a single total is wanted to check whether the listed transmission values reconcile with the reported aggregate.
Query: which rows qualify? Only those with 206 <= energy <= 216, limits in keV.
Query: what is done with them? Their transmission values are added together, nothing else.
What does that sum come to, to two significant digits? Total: 4.3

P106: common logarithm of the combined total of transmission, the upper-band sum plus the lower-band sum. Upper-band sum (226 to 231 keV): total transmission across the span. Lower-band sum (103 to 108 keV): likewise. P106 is 0.590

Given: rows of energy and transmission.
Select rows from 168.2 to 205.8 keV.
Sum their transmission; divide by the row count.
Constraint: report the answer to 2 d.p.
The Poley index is 1.03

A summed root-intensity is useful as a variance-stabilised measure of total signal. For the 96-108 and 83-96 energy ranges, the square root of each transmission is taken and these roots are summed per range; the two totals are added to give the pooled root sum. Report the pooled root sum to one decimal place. 9.9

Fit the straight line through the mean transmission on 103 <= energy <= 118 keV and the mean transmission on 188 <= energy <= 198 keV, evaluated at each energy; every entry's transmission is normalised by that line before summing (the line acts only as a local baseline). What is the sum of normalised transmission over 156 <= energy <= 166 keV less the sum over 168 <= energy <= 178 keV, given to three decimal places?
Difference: 0.021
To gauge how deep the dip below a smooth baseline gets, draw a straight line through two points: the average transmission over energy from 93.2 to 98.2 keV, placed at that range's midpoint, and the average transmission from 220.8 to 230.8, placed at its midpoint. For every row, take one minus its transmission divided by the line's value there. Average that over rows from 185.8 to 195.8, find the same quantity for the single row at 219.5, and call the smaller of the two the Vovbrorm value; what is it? 0.02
